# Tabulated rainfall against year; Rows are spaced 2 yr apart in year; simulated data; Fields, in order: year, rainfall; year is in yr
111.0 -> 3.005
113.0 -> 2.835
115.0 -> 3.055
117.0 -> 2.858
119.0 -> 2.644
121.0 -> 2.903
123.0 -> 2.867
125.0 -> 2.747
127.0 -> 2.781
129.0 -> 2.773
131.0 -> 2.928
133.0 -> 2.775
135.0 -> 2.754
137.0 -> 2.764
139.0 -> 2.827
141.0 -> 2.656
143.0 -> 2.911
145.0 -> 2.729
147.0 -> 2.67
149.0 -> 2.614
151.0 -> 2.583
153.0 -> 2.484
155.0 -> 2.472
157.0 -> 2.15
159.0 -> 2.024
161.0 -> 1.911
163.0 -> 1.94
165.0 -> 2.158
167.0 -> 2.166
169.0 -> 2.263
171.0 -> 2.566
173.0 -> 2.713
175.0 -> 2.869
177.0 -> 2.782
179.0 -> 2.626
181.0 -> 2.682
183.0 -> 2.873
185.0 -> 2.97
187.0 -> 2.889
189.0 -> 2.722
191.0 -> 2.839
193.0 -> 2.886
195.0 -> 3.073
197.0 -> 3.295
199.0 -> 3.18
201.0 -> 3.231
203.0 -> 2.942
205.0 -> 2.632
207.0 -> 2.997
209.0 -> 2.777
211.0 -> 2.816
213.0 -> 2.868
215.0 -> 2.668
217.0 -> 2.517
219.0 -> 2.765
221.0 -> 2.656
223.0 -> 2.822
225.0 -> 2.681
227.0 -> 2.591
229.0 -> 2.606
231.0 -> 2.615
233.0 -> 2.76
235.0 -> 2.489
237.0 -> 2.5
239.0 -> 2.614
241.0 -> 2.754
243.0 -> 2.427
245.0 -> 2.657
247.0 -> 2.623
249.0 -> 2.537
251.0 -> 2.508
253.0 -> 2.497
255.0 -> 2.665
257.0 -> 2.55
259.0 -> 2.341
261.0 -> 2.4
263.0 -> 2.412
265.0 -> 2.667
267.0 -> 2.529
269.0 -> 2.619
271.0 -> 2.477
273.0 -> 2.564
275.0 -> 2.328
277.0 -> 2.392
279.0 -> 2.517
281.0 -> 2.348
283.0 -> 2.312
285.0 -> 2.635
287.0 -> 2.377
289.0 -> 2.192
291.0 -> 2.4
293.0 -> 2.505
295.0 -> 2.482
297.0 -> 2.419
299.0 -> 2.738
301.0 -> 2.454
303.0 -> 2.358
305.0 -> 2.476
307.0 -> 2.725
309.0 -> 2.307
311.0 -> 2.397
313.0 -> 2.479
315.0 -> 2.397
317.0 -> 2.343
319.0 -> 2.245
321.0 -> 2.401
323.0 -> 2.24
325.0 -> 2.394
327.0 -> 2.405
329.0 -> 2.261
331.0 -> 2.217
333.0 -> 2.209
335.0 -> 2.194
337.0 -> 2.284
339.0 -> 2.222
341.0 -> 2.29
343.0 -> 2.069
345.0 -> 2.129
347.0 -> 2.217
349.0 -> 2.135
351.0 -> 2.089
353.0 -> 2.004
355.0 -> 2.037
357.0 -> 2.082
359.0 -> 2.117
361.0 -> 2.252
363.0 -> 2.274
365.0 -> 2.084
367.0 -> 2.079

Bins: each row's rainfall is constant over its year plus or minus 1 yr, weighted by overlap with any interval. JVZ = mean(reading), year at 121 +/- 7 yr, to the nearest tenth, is 2.8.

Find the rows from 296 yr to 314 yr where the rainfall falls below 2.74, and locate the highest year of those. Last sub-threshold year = 313.0 yr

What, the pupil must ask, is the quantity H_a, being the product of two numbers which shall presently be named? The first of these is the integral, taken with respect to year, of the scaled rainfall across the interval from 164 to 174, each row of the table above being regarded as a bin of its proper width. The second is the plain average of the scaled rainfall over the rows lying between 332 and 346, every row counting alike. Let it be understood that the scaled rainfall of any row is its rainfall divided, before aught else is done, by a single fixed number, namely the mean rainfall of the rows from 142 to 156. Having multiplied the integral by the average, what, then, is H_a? 7.5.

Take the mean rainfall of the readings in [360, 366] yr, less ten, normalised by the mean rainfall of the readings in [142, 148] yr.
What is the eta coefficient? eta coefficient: -2.81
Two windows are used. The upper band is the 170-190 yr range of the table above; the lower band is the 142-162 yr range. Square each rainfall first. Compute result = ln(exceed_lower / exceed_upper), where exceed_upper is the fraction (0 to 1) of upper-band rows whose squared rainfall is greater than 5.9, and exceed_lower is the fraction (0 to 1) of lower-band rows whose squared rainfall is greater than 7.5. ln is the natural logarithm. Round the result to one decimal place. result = -2.3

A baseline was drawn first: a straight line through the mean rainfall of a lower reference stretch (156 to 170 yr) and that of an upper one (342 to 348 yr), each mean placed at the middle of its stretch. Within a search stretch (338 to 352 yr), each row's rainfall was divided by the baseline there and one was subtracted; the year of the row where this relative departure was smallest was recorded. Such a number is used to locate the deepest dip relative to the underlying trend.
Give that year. 343.0 yr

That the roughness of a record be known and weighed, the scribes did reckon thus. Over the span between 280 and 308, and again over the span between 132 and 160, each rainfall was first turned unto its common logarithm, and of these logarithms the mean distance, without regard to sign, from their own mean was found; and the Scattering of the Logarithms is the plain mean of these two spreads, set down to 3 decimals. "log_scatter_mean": 0.026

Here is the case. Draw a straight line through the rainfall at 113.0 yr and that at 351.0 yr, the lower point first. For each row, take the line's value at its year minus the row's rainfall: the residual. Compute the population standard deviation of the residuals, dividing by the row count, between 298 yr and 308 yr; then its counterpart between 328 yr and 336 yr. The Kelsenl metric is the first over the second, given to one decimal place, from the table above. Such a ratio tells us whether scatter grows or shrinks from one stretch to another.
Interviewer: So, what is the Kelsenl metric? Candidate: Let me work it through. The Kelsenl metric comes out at 8.3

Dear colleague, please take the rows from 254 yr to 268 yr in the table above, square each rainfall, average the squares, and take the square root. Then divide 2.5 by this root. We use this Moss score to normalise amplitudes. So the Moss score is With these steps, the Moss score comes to 1.00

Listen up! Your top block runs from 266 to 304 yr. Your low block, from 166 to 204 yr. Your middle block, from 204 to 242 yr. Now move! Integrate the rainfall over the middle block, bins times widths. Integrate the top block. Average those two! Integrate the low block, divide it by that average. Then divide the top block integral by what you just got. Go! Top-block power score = 85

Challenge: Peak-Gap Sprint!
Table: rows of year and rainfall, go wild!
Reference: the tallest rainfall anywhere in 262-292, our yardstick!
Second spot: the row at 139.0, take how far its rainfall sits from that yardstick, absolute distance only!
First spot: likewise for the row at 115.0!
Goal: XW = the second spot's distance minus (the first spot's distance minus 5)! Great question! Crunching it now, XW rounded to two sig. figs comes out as 4.8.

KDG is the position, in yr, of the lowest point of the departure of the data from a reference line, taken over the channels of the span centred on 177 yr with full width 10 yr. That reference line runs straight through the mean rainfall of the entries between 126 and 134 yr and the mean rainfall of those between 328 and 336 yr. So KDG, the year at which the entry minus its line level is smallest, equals 179.0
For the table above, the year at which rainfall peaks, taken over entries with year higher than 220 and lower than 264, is 223.0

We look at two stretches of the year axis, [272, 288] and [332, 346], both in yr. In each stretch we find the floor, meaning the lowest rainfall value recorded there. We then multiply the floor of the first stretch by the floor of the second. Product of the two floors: 4.78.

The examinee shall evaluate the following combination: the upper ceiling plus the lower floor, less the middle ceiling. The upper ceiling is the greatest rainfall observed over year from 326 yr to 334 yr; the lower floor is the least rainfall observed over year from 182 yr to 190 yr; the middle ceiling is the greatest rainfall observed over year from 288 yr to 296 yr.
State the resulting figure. 2.6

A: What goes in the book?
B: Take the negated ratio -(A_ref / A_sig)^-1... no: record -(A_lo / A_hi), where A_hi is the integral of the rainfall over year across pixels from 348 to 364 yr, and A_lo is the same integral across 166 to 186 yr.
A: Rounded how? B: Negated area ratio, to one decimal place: -1.6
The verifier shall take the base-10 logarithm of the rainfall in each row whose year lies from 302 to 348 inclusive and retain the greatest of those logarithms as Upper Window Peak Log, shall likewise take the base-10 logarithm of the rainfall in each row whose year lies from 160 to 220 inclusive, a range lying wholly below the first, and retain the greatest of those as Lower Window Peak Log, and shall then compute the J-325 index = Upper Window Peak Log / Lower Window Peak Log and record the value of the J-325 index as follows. 0.84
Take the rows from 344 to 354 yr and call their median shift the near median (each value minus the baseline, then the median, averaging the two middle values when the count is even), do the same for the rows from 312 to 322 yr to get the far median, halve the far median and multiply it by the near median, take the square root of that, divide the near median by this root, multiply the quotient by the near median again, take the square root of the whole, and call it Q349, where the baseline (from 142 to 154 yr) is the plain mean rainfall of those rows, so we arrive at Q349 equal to 1.0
